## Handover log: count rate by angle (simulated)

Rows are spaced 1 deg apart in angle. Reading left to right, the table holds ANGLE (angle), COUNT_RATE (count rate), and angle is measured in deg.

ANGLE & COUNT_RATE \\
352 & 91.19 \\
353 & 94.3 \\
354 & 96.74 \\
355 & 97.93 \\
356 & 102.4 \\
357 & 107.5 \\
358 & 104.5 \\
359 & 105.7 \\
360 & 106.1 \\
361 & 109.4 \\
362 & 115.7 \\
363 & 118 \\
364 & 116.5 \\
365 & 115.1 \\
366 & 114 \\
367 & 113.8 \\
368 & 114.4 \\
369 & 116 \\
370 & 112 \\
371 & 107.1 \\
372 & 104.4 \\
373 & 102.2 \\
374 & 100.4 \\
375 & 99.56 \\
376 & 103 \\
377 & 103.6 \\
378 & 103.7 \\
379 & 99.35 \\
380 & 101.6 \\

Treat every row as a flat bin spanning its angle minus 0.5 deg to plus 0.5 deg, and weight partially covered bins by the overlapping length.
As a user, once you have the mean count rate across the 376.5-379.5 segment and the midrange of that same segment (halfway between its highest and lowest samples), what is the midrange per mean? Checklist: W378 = 0.99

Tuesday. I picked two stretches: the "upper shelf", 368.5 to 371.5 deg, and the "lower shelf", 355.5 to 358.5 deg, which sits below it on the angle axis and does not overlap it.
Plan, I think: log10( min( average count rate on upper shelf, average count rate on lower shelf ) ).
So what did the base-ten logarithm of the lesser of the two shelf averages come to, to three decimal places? 2.020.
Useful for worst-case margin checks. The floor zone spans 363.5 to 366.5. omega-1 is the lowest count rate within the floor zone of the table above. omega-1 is 114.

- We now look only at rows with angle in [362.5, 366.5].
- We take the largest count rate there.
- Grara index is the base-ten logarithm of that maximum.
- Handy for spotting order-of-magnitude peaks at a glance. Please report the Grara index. 2.07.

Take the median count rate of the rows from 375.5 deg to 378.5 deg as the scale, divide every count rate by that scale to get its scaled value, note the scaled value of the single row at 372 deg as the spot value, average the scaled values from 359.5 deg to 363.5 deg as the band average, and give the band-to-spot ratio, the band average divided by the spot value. 1.08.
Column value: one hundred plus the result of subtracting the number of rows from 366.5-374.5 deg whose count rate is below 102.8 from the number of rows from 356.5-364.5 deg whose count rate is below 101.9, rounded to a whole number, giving 98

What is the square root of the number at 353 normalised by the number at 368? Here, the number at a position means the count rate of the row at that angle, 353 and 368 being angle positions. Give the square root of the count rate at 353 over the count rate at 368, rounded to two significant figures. 0.91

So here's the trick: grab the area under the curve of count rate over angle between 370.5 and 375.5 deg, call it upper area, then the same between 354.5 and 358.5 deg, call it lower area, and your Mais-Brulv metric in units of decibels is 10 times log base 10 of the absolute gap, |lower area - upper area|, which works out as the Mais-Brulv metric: 20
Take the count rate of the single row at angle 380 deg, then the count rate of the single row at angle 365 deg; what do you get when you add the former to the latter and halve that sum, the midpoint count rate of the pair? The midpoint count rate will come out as 108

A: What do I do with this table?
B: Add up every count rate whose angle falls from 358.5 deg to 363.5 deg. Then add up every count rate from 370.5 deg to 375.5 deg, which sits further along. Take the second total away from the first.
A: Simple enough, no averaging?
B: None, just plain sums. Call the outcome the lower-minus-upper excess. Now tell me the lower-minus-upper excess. 41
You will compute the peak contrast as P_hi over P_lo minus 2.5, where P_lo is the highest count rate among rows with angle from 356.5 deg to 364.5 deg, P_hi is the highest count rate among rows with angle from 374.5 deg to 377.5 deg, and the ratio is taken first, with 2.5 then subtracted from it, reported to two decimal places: -1.62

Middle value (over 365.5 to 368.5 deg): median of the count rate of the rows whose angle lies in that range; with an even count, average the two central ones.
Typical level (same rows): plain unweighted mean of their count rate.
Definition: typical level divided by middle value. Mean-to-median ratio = 1.001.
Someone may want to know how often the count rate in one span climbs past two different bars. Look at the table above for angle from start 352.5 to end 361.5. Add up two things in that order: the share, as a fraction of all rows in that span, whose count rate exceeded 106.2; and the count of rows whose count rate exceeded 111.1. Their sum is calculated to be 0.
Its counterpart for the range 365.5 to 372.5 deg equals 6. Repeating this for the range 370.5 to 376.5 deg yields 0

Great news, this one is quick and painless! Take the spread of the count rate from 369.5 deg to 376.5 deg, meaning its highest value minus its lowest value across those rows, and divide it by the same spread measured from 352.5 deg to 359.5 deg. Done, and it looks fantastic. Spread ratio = 0.9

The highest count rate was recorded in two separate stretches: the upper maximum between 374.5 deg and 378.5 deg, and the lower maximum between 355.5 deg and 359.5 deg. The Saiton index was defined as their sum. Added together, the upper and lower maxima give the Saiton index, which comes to 211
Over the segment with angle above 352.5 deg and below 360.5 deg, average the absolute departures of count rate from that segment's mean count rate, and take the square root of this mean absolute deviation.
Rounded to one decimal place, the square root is 2.0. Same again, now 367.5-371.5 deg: 1.7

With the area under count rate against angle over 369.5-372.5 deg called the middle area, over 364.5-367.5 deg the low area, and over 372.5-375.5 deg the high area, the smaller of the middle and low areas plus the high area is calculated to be 626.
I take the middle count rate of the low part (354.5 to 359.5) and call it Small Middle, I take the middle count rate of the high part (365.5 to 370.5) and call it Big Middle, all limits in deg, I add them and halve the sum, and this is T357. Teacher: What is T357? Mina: 109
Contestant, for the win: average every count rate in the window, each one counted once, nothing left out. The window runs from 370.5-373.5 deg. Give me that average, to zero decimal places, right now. 105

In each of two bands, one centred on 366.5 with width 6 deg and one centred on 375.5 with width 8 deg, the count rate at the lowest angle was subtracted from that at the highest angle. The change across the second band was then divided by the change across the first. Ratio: 10.1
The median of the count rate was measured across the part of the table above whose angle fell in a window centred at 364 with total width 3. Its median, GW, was 116.5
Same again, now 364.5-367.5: 114.0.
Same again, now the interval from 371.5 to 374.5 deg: 102.2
